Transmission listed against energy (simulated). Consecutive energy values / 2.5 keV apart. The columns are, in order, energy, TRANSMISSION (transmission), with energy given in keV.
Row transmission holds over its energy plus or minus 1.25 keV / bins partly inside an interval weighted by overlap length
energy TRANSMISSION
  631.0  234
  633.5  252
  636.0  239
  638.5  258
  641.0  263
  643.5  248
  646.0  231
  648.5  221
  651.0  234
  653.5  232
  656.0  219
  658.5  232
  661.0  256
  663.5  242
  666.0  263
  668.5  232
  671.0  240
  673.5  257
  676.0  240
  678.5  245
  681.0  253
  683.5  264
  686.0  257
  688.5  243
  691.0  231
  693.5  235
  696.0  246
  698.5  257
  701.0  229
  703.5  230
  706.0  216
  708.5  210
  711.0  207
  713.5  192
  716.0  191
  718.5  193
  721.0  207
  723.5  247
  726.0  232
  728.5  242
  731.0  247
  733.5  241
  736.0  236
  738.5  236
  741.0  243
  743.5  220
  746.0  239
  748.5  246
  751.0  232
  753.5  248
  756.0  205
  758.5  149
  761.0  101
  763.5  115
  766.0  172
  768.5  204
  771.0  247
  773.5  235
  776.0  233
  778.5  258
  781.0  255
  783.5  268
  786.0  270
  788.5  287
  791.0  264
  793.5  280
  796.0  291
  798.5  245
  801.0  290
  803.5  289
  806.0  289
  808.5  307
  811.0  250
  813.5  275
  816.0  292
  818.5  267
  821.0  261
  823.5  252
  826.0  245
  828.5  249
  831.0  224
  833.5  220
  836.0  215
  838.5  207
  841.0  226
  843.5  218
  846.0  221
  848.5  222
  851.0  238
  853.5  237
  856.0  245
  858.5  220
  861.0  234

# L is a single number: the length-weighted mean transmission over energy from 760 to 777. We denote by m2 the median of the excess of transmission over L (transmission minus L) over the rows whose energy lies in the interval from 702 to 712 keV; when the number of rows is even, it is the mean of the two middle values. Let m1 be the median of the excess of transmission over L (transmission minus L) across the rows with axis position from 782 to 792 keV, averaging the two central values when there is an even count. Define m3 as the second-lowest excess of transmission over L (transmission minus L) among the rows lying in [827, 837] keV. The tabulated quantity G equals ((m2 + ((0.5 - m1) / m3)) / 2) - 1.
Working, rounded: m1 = 82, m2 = 26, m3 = 33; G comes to 11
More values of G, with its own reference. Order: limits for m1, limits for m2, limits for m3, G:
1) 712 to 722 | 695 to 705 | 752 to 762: 24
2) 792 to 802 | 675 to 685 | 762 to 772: 33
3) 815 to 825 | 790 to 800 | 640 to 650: 40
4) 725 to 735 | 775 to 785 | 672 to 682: 33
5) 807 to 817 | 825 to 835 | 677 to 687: 22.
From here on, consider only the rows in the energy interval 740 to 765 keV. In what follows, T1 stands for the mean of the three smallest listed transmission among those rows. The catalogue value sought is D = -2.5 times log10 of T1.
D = -5.2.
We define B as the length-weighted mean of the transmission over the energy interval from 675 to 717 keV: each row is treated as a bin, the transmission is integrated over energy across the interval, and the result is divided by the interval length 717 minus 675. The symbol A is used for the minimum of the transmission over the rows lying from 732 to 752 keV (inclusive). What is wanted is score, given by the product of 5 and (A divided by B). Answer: 4.7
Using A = 220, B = 232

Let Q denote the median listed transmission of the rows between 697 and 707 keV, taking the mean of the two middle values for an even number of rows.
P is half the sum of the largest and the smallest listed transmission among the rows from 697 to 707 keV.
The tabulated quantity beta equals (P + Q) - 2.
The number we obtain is 464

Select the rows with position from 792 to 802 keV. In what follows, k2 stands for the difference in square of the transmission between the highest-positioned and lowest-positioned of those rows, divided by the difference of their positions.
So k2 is 760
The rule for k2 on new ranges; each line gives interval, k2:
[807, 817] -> -1198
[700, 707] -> -1157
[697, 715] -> -1946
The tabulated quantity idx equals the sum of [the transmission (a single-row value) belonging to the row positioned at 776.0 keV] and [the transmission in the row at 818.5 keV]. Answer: 500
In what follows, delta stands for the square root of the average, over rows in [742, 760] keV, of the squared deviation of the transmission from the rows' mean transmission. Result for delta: 32.1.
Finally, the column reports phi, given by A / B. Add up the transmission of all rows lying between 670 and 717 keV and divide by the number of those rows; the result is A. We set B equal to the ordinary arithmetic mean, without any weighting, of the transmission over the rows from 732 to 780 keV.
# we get 1.09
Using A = 234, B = 214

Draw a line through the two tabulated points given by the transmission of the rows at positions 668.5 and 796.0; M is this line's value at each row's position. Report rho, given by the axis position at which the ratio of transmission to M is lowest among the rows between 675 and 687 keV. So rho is 676.0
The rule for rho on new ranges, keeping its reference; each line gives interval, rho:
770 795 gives 776.0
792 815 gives 798.5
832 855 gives 838.5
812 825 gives 823.5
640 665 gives 656.0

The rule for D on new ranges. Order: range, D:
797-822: -6.0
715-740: -5.7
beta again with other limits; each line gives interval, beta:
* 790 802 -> 546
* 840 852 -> 448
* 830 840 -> 431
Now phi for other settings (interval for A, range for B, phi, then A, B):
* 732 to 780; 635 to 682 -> 0.88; 214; 242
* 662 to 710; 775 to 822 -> 0.89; 242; 272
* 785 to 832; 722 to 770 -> 1.26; 270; 213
